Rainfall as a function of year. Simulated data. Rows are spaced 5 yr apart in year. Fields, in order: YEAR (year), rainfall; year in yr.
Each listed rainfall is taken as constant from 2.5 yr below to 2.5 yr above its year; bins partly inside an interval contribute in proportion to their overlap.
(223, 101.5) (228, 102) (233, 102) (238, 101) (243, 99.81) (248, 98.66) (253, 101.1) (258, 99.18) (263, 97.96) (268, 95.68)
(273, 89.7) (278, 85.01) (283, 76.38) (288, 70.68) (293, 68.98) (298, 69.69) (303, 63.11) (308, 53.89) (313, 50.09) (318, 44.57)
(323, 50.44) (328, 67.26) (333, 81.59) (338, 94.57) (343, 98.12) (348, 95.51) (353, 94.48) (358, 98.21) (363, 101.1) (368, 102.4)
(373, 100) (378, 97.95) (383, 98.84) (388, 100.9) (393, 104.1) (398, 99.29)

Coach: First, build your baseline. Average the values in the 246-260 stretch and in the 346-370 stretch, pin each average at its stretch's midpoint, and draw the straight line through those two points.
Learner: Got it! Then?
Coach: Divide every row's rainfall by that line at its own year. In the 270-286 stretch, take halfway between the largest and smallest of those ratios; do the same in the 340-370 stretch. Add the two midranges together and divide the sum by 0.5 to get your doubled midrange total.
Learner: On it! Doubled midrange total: 3.7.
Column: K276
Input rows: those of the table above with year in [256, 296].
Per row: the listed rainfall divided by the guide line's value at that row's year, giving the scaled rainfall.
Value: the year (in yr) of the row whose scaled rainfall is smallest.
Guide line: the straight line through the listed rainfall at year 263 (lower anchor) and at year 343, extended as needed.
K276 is 293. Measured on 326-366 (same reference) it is 328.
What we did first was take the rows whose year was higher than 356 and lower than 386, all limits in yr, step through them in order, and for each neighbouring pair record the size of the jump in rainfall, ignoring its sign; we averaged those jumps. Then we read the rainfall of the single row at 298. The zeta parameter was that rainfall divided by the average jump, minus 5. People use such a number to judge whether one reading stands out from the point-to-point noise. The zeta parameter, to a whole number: 32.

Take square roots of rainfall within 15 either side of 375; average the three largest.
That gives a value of 10.07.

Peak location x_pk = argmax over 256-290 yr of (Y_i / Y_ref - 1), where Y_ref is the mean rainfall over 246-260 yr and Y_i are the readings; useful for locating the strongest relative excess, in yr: 258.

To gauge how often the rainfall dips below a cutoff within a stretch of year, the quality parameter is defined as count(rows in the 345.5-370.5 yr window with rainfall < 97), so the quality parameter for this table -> 2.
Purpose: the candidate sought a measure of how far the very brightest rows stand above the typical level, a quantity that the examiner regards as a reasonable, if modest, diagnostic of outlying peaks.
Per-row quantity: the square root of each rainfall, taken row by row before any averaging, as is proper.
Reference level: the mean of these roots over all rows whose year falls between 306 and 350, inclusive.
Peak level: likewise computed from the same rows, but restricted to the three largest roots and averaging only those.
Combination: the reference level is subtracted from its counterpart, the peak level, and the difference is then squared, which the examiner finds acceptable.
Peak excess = 2.2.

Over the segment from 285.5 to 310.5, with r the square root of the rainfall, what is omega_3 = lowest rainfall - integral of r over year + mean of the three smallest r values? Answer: -140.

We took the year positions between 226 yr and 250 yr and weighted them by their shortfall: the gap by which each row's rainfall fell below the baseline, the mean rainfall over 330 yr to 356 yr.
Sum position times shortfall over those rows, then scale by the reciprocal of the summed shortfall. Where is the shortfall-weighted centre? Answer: 236.9 yr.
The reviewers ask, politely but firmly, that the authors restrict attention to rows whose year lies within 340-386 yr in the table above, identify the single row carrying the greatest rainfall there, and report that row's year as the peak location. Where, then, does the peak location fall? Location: 368 yr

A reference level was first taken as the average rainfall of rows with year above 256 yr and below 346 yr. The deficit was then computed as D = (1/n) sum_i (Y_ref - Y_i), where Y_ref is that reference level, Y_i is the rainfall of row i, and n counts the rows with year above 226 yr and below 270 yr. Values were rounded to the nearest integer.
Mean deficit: -24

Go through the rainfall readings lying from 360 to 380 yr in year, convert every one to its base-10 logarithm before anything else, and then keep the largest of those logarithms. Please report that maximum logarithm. 2.01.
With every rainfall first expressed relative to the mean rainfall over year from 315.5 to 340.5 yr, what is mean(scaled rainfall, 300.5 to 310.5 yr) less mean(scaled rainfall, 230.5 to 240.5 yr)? -0.64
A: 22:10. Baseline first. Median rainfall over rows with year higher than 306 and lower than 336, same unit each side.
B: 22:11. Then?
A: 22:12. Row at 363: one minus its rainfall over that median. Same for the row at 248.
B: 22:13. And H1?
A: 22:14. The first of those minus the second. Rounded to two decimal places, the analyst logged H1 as -0.05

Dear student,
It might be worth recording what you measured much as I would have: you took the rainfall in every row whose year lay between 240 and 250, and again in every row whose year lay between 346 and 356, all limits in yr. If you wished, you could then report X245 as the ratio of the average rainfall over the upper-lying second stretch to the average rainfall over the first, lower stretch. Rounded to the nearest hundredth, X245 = 0.96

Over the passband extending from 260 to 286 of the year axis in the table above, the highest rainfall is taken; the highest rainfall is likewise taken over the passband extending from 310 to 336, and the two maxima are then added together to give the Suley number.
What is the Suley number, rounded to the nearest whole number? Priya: 180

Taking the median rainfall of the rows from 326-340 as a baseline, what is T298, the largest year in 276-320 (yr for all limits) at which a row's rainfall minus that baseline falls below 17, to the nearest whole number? 318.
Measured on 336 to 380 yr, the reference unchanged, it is 378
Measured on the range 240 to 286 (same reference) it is 283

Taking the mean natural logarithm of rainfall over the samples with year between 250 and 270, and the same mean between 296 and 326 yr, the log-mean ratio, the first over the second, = 1.15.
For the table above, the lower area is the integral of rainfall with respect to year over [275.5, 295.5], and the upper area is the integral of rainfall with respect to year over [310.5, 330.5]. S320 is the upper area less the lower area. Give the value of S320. -443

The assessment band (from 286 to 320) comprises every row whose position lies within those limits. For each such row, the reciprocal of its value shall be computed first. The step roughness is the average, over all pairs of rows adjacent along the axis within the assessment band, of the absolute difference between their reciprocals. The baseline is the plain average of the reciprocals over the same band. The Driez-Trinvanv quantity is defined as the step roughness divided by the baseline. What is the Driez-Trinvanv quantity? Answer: 0.08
